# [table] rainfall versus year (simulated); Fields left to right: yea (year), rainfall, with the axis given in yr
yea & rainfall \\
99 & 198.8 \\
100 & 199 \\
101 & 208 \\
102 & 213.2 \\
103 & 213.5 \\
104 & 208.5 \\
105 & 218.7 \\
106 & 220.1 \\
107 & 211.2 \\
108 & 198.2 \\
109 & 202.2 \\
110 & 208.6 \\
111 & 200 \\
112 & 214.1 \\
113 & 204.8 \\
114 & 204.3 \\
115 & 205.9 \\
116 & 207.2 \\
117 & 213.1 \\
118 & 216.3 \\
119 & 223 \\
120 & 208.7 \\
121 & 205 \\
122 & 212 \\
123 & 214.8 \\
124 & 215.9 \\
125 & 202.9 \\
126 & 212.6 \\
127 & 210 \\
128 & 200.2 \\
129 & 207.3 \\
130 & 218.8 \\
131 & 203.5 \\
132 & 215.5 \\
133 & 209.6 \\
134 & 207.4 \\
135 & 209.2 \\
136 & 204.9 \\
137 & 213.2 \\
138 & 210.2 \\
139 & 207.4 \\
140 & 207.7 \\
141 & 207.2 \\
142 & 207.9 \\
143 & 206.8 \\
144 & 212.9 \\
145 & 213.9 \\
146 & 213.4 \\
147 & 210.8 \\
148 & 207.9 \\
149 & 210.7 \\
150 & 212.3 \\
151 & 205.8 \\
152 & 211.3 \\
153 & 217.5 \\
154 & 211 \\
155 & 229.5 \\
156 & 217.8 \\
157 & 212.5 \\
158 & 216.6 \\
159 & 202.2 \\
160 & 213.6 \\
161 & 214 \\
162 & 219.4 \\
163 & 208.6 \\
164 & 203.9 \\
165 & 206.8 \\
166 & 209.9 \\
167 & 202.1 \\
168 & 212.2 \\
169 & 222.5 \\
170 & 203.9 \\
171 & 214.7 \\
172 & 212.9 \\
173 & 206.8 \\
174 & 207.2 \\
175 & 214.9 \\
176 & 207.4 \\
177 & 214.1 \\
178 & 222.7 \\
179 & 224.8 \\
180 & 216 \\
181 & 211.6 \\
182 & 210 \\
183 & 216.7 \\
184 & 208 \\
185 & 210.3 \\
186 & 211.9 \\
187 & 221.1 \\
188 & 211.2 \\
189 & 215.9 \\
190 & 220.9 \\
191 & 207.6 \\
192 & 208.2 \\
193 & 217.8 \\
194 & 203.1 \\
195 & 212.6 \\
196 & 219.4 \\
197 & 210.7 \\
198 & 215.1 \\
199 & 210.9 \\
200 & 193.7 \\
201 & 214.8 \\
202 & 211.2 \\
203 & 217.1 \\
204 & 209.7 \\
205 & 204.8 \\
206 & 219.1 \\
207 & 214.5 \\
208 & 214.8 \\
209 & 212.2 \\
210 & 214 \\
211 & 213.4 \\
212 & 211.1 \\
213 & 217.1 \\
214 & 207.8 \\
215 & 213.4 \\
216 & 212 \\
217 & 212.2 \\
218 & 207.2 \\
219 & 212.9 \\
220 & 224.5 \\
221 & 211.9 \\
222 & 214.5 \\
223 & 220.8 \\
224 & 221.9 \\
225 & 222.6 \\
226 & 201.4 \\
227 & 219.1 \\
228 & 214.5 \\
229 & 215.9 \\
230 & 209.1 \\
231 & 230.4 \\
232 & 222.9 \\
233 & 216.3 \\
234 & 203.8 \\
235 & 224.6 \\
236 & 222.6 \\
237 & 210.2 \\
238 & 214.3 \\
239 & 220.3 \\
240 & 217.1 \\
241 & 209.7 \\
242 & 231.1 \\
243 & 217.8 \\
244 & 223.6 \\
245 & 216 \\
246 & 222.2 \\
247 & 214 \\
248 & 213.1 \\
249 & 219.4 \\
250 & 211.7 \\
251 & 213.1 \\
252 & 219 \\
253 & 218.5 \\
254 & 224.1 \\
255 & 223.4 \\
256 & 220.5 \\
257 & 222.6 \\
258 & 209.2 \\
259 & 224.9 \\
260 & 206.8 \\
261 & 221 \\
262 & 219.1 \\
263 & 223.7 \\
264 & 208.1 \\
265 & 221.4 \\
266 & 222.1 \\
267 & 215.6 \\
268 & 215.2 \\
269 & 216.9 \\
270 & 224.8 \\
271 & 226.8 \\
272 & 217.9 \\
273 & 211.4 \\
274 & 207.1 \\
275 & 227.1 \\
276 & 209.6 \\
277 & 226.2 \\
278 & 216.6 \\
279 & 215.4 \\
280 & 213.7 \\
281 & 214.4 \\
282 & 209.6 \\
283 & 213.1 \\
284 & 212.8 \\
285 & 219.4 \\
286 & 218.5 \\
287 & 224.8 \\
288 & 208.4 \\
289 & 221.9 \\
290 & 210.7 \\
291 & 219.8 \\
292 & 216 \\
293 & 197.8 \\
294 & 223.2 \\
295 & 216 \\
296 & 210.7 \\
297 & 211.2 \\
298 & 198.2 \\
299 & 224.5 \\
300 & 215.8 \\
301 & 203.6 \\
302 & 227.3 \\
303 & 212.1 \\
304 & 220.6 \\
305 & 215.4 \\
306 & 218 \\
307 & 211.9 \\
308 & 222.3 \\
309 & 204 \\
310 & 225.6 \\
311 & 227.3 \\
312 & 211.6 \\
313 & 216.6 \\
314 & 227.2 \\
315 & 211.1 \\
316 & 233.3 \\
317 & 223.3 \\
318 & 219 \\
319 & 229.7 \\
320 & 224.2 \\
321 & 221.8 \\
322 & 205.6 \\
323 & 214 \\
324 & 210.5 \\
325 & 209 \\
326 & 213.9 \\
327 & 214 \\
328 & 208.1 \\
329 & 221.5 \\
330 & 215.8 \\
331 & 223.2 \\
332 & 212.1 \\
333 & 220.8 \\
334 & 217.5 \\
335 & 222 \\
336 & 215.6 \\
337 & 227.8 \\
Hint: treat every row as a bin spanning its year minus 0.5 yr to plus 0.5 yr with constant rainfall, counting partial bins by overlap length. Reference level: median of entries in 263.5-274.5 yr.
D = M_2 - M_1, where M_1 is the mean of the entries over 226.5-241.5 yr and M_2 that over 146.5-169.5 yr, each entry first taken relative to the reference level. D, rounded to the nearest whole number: -5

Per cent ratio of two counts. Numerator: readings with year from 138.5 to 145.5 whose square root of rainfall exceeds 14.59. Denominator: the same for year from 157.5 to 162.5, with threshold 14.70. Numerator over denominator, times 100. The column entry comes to 100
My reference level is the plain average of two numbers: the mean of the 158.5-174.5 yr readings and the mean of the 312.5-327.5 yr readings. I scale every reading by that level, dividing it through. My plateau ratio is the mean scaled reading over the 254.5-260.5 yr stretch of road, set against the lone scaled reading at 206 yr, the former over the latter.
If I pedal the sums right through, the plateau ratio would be 0.995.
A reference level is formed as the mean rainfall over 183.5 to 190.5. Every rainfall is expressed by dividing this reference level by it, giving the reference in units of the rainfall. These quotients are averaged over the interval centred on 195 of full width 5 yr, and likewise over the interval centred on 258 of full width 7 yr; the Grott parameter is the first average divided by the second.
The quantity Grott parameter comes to 1.03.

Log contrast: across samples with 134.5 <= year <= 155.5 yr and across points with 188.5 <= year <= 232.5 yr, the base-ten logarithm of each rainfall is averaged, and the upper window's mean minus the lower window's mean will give 0.0055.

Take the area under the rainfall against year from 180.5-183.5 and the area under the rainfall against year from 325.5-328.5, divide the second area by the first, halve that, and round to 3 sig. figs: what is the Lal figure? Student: 0.498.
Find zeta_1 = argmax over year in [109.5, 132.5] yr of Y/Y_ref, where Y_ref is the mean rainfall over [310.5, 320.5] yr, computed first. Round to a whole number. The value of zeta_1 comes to 119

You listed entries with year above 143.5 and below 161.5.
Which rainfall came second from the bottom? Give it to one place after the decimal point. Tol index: 205.8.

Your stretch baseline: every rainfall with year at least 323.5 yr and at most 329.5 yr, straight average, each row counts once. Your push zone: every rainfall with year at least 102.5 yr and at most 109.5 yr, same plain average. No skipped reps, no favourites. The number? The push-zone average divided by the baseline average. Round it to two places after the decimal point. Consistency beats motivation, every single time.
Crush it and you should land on 0.99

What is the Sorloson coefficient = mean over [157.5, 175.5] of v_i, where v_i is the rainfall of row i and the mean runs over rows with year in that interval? 211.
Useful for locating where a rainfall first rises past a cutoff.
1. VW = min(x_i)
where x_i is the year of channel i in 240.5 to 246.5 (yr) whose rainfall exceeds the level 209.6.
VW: 241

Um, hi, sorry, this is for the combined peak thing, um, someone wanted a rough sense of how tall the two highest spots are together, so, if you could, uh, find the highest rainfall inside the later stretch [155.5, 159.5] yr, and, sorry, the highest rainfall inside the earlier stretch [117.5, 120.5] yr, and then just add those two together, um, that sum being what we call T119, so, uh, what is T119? 441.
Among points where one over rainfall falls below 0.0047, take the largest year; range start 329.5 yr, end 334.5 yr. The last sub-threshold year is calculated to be 334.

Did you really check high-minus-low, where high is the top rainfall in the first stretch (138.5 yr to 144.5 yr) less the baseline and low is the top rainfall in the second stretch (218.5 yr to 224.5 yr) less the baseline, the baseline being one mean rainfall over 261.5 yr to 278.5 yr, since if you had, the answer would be -12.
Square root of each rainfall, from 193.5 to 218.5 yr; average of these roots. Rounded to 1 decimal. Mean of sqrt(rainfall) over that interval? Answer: 14.5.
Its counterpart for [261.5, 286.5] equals 14.7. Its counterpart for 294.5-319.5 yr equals 14.7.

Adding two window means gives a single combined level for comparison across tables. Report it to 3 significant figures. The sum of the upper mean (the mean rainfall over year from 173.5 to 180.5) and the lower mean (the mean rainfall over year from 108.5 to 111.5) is 419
